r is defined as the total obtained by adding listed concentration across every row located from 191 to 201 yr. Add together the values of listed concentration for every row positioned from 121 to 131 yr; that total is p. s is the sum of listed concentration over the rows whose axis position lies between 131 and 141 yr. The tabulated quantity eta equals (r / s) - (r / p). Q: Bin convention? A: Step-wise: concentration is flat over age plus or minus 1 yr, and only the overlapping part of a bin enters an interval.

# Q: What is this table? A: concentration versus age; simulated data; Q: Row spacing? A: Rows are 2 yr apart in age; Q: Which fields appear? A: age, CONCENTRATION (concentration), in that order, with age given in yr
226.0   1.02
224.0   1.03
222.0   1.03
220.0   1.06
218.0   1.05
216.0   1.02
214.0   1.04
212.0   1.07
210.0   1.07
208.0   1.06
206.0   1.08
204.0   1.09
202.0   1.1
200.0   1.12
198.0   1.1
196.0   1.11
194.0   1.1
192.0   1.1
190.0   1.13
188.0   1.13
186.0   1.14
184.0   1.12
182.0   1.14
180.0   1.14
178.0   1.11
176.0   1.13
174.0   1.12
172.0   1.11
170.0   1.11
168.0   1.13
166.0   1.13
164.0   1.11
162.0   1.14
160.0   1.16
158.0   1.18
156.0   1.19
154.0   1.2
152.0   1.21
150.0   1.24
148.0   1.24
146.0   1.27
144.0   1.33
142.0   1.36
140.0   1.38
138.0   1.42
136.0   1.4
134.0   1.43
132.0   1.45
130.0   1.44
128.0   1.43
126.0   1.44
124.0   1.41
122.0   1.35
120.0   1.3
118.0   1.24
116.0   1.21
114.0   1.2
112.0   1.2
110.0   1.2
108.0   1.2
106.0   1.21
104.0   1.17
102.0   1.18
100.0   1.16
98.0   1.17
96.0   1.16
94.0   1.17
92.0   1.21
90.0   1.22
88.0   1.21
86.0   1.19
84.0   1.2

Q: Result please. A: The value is 0.00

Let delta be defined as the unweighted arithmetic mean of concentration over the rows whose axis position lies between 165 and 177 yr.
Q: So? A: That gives 1.12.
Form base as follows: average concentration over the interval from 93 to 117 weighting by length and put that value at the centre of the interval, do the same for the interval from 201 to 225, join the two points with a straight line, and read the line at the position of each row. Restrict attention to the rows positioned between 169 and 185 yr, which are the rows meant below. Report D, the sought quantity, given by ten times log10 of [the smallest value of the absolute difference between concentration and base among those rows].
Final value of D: -30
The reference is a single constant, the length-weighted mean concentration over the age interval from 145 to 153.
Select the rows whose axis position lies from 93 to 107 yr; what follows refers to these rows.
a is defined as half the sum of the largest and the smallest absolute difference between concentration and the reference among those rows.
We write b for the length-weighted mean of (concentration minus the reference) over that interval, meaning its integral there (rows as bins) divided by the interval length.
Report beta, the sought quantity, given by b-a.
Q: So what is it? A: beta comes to -0.12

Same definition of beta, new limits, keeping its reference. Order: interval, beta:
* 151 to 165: -0.15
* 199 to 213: -0.31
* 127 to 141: 0.01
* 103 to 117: -0.09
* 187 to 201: -0.25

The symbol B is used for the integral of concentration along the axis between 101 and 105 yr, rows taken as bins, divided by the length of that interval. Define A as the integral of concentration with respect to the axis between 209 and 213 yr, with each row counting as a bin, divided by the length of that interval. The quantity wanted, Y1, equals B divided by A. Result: 1.10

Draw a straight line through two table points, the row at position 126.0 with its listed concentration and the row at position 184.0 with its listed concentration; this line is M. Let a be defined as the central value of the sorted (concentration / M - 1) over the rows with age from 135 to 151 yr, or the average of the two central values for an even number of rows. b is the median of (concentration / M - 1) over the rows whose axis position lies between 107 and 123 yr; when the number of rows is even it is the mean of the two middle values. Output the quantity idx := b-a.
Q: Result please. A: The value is -0.20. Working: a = 0.00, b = -0.20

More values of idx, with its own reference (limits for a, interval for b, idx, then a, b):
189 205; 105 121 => -0.26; 0.05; -0.21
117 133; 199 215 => 0.10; -0.01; 0.08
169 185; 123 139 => 0.05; -0.03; 0.01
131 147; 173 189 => -0.01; 0.01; 0.00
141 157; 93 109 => -0.20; -0.06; -0.26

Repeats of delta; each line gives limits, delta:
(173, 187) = 1.13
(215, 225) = 1.04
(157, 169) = 1.14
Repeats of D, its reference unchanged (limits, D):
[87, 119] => -24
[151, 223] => -30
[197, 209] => -24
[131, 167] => -22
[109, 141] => -17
